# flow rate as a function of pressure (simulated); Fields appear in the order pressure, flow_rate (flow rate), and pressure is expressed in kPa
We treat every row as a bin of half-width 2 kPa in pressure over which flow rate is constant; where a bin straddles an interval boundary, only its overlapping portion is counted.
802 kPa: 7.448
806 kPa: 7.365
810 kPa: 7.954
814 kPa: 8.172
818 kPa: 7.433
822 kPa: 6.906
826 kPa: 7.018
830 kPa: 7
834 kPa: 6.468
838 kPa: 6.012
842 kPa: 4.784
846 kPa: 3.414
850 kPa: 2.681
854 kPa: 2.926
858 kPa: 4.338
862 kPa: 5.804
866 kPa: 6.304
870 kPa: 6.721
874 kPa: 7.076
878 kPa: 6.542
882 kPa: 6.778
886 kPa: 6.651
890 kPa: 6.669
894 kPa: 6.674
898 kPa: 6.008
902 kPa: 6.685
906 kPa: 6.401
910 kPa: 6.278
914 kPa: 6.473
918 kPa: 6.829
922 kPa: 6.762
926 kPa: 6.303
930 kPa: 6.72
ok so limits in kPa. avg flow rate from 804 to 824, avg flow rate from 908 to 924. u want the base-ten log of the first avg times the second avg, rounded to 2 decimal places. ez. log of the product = 1.70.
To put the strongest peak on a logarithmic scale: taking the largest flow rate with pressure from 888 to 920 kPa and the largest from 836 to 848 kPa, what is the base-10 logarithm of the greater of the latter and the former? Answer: 0.834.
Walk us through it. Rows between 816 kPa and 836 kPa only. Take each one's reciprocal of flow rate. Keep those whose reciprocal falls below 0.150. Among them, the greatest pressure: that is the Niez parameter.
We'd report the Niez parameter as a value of 830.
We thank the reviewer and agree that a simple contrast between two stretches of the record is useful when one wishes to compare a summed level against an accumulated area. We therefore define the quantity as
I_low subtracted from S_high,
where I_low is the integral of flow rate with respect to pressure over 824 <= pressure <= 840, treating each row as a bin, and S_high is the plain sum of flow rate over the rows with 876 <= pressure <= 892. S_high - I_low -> -79.4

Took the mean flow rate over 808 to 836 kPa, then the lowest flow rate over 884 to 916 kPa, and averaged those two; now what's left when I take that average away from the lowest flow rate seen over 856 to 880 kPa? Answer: -2.3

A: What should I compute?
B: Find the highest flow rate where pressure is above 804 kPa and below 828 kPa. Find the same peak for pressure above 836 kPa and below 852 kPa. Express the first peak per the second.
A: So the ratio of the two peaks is 1.36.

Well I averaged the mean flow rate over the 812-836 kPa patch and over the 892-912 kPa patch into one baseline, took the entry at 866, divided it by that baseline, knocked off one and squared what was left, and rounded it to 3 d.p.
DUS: 0.005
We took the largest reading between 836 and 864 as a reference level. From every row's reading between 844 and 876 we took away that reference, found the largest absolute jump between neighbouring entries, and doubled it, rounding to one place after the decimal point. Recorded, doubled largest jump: 2.9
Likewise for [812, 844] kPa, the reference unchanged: 2.5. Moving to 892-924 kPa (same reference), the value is 1.4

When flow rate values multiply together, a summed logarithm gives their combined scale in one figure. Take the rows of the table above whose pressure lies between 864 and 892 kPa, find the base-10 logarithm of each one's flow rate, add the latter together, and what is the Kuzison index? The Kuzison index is 5.77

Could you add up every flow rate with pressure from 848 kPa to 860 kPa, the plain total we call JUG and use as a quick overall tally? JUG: 10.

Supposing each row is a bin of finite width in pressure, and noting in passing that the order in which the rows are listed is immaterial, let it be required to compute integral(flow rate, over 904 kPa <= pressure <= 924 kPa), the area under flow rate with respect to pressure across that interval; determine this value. 131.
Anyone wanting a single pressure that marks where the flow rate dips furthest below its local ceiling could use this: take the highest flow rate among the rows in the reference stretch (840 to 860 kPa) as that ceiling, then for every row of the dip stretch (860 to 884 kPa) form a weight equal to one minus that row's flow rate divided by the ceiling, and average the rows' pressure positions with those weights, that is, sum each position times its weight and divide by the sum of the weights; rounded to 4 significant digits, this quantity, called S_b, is 873.1 kPa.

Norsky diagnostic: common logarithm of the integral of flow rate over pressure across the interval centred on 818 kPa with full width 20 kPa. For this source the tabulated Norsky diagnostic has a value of 2.2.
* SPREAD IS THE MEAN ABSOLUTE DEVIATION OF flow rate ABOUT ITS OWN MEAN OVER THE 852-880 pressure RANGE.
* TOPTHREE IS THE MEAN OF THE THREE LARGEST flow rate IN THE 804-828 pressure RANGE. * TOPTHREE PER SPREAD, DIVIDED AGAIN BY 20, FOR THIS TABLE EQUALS 0.34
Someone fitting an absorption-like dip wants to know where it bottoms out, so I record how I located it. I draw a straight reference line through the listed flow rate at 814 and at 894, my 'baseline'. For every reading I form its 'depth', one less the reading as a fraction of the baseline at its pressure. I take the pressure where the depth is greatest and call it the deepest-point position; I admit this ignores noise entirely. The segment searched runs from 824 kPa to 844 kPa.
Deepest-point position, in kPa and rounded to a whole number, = 842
